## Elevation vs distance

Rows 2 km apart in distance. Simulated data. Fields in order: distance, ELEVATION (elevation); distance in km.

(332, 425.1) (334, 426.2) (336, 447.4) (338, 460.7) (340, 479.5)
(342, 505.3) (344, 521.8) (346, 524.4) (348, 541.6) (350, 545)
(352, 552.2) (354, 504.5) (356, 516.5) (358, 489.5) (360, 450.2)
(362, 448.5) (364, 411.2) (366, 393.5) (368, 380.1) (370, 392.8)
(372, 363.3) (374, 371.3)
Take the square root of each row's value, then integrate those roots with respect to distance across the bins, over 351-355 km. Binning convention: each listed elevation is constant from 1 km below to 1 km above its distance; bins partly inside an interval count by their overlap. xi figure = 91.9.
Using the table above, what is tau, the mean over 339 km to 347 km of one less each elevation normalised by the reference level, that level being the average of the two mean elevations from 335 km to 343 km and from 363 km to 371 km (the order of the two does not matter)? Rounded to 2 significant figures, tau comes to -0.17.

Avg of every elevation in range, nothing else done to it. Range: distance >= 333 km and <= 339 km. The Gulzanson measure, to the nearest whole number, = 445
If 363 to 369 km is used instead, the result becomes 395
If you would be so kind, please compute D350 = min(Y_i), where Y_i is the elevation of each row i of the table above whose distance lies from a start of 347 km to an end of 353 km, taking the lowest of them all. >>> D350 541.6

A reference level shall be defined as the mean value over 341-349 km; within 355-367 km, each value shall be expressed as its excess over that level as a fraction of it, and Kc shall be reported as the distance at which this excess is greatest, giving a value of 356 km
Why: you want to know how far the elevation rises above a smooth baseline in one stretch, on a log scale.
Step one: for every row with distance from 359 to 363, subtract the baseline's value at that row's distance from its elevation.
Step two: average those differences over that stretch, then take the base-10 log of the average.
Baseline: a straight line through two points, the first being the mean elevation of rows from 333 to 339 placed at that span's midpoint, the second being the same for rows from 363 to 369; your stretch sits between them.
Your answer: 1.66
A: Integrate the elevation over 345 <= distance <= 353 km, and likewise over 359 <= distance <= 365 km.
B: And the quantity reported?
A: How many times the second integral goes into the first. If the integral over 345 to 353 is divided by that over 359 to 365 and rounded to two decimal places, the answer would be 1.65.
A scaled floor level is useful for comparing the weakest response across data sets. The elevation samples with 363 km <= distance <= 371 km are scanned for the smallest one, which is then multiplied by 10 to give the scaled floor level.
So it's 3801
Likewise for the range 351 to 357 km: 5045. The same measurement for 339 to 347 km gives 4795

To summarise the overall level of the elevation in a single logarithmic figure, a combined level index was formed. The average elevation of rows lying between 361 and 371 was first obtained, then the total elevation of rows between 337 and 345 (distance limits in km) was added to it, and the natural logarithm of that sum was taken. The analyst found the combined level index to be 7.8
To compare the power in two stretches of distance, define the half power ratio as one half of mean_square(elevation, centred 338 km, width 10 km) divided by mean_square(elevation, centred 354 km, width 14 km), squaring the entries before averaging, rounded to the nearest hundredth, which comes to 0.41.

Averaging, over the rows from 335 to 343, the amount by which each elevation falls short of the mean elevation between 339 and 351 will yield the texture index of 46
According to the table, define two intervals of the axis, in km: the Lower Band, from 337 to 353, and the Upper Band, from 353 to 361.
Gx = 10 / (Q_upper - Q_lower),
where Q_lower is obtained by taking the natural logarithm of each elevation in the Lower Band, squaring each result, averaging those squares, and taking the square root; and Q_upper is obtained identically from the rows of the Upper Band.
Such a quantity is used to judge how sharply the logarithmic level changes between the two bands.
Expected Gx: -194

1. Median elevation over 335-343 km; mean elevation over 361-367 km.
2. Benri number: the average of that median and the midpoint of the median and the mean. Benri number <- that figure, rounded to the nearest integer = 457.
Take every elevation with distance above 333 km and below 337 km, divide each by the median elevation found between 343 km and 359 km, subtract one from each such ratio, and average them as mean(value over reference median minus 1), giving -0.16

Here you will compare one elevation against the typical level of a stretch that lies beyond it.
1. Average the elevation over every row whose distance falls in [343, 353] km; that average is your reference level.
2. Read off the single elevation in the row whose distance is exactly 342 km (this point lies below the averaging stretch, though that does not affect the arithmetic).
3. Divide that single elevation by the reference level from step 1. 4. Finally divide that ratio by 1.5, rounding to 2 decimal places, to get 0.63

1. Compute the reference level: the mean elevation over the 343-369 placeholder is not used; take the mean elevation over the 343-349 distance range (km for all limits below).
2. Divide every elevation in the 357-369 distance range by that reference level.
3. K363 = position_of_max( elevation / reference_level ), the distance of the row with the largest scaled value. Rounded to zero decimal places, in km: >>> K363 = 358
